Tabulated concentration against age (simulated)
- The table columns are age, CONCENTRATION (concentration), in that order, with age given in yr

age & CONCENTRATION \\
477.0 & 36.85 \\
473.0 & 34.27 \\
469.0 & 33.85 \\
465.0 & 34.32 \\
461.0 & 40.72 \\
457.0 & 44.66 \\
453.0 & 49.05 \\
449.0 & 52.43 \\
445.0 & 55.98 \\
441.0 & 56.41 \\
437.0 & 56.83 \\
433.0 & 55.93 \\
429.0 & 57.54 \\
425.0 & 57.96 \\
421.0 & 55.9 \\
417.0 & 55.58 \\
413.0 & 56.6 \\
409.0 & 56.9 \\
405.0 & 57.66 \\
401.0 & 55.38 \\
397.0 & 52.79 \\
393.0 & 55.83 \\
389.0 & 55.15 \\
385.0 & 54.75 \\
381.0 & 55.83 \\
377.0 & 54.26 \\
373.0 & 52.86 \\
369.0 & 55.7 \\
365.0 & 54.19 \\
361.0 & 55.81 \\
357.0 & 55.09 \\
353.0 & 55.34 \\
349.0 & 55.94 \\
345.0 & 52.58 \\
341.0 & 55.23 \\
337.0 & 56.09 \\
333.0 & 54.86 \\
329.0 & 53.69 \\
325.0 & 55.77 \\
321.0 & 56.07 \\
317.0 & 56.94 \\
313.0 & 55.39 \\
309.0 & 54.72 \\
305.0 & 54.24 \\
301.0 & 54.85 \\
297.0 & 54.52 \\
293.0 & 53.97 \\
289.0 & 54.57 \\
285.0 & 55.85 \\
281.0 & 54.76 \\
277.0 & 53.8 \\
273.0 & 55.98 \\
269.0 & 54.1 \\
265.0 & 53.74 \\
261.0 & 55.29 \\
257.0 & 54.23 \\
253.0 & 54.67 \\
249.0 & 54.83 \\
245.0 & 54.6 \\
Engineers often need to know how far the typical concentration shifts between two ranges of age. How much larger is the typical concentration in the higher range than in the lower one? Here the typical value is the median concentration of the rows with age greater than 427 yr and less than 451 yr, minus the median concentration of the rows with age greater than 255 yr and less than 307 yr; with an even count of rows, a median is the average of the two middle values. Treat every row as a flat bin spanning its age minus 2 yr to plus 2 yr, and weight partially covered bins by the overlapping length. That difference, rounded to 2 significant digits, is 1.7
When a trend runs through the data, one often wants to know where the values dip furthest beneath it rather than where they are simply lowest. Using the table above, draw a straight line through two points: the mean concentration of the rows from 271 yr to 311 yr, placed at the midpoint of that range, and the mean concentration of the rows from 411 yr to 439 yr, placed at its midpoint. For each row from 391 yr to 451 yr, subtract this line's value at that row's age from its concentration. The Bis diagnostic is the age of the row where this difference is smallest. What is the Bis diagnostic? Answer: 449.0 yr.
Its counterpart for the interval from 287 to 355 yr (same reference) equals 345.0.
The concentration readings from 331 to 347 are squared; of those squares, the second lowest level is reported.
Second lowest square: 3010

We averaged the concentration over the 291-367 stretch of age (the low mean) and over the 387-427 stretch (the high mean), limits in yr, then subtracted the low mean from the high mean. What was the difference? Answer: 1.0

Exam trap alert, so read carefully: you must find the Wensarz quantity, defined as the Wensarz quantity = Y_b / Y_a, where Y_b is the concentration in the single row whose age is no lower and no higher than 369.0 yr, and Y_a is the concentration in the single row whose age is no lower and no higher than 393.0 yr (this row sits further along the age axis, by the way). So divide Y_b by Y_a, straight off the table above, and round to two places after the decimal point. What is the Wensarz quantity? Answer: 1.00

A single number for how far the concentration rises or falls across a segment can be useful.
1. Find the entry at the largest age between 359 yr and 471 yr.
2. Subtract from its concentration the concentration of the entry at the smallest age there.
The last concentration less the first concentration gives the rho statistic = -22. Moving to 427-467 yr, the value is -23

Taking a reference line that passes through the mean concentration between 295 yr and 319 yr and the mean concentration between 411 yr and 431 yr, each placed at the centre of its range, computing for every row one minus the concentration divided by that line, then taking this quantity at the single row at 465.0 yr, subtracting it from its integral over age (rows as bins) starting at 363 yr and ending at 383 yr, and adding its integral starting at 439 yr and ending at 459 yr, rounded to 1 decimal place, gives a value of 2.0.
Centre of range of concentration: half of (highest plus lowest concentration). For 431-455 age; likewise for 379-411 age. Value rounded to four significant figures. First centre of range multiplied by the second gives 2924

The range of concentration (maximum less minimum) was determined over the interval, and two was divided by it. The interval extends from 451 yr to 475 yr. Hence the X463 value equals 0.13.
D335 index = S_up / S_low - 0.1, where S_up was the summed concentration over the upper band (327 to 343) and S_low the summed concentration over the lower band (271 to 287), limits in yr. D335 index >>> 0.898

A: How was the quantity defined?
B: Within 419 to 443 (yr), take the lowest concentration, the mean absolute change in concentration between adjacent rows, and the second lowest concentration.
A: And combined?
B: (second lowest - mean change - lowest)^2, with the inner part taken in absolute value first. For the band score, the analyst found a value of 1.1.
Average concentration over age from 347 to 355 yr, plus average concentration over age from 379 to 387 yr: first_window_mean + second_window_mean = 111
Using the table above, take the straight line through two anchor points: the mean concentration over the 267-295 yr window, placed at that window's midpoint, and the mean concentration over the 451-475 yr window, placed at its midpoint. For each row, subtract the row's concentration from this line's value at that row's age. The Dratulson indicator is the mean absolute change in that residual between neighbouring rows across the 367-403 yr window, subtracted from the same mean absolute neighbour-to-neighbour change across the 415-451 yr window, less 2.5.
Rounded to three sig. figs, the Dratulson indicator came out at -3.15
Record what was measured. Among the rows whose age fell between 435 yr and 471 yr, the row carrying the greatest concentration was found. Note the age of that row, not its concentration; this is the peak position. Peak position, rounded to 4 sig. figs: 437.0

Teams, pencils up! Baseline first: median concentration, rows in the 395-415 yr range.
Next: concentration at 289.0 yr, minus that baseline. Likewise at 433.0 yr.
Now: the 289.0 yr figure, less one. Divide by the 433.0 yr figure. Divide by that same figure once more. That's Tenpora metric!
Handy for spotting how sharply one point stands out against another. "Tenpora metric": -7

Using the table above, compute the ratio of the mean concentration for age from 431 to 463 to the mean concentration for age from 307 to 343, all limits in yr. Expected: 0.93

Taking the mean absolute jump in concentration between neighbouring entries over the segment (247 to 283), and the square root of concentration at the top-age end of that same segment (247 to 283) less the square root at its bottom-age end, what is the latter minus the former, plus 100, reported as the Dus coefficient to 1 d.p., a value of 98.9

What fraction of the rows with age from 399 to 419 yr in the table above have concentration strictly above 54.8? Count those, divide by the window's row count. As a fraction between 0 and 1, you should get 1.00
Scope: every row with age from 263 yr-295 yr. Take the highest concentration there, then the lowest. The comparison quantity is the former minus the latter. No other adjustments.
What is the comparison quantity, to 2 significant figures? 2.2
